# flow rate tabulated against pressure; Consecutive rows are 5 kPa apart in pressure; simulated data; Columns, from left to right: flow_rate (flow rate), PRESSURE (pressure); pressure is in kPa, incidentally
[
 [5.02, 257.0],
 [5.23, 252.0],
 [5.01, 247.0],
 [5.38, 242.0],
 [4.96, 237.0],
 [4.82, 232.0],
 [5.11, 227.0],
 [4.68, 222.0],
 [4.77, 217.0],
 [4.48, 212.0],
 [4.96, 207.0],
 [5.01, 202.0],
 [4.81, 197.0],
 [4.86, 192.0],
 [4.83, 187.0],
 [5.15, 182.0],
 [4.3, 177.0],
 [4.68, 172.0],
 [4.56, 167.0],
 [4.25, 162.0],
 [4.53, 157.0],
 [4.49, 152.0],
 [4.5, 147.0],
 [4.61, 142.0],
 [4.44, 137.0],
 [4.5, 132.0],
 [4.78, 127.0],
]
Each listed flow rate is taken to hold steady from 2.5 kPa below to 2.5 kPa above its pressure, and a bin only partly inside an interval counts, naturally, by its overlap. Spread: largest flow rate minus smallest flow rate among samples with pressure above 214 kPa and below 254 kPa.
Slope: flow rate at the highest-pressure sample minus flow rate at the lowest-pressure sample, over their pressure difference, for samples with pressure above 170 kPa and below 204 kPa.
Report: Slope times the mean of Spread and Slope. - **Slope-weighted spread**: 0.0039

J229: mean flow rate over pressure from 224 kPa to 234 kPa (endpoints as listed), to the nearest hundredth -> 4.96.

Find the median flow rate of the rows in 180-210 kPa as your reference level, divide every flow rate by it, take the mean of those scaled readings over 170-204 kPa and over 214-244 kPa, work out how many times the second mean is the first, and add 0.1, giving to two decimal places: 1.13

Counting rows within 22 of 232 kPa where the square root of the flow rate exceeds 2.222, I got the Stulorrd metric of 5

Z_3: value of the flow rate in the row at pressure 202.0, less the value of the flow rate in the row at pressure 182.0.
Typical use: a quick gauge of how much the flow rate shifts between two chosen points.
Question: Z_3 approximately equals -0.1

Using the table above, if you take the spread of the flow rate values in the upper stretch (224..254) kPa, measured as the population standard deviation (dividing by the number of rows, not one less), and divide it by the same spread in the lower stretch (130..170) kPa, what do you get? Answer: 1.82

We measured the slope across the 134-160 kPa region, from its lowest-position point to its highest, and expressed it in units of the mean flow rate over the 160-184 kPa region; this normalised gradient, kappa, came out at 0.0010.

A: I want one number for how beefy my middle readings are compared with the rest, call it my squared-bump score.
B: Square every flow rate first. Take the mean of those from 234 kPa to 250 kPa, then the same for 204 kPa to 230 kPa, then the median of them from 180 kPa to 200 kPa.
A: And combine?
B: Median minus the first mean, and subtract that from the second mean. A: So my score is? 26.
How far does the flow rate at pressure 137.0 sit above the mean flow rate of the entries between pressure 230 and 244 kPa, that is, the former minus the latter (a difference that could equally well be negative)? -0.61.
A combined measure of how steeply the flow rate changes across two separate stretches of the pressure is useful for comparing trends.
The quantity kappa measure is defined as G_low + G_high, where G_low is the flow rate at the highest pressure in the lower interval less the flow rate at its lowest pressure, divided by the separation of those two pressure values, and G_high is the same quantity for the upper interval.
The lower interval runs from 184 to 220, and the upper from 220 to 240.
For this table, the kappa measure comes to 0.017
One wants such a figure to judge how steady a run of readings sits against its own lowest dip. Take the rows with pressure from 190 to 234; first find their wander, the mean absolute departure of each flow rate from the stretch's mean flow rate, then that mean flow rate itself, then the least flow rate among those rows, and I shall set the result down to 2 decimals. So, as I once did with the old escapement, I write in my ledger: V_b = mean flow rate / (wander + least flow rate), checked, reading 1.05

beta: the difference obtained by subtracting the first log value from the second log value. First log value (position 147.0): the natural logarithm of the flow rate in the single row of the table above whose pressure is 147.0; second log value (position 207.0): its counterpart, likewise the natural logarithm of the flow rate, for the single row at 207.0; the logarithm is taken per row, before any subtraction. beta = 0.10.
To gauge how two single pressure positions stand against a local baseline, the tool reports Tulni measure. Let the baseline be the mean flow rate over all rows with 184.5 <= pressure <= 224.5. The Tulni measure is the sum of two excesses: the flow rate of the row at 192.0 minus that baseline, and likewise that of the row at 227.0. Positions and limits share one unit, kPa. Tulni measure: 0.4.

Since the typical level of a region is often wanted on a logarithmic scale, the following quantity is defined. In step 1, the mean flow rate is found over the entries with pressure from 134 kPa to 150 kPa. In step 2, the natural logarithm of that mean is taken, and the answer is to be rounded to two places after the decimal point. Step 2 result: 1.51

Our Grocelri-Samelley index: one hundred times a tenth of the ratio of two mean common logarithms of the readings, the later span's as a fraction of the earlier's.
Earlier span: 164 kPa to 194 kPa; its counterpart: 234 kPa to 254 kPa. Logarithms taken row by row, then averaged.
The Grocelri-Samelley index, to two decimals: 10.55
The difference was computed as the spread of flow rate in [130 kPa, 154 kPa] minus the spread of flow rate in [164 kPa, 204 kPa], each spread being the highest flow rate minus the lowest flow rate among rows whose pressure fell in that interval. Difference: -0.68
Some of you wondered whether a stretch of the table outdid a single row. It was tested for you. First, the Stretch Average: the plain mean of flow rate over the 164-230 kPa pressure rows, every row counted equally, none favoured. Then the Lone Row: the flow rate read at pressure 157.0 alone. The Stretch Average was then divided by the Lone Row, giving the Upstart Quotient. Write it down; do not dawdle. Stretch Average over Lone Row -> 1.06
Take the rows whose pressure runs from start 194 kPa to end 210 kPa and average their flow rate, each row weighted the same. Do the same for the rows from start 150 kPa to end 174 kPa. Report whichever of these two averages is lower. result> 4.5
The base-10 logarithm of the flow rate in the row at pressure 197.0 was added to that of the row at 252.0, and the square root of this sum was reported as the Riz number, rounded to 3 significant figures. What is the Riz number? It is 1.18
